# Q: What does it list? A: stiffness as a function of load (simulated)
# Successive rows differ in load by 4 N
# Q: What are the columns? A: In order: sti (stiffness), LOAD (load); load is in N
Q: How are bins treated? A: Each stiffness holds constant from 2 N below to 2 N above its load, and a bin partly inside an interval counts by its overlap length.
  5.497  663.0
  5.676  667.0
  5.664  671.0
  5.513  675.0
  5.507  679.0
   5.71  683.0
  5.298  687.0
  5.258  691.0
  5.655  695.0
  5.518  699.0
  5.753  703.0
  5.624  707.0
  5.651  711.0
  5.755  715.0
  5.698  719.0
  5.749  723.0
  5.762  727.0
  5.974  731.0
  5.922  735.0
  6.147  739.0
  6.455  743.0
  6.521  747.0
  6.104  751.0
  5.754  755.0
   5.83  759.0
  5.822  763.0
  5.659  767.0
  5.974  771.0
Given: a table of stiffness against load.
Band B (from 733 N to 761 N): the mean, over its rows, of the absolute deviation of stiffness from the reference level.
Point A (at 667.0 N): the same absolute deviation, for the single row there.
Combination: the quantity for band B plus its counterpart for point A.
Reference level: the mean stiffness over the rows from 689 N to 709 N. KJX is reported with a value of 0.66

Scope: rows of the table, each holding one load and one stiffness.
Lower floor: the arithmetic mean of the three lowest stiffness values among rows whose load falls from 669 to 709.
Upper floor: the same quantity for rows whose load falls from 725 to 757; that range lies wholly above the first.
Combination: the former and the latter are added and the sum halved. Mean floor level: 5.58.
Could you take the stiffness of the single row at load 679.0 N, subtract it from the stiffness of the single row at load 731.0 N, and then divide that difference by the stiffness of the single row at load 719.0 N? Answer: 0.082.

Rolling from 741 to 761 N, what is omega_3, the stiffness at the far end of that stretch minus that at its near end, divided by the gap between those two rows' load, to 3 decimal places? -0.039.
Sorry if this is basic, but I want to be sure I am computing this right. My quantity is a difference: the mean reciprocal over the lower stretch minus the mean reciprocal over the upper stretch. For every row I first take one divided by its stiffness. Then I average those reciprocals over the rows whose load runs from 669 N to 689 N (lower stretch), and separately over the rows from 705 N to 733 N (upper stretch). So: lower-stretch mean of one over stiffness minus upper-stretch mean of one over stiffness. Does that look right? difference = 0.0066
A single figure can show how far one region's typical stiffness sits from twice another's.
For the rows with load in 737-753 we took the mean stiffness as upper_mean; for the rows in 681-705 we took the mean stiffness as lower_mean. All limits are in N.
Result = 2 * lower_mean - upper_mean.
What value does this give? 4.76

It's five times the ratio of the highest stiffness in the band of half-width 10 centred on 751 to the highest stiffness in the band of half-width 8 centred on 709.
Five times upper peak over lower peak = 5.67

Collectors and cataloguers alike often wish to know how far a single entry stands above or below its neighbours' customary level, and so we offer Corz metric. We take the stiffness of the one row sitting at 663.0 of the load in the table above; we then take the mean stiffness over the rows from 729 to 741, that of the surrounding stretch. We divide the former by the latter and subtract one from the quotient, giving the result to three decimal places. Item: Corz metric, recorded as -0.086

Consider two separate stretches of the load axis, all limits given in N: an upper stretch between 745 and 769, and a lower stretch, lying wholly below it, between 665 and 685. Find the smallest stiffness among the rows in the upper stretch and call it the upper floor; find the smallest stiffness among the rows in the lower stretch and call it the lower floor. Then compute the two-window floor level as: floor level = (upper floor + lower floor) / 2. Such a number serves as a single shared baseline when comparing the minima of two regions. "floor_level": 5.58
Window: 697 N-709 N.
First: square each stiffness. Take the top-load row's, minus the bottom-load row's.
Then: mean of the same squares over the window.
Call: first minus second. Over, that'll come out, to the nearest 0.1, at -30.5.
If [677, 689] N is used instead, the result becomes -32.6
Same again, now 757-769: -35.3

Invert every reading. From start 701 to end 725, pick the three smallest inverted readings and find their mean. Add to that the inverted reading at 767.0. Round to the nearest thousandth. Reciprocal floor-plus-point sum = 0.351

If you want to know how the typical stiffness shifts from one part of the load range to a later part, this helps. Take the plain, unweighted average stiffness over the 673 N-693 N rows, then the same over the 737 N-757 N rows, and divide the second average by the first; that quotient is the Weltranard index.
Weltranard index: 1.14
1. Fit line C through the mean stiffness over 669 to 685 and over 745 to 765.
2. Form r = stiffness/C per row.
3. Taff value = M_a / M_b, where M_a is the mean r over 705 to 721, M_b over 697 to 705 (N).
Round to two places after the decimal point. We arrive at 1.00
